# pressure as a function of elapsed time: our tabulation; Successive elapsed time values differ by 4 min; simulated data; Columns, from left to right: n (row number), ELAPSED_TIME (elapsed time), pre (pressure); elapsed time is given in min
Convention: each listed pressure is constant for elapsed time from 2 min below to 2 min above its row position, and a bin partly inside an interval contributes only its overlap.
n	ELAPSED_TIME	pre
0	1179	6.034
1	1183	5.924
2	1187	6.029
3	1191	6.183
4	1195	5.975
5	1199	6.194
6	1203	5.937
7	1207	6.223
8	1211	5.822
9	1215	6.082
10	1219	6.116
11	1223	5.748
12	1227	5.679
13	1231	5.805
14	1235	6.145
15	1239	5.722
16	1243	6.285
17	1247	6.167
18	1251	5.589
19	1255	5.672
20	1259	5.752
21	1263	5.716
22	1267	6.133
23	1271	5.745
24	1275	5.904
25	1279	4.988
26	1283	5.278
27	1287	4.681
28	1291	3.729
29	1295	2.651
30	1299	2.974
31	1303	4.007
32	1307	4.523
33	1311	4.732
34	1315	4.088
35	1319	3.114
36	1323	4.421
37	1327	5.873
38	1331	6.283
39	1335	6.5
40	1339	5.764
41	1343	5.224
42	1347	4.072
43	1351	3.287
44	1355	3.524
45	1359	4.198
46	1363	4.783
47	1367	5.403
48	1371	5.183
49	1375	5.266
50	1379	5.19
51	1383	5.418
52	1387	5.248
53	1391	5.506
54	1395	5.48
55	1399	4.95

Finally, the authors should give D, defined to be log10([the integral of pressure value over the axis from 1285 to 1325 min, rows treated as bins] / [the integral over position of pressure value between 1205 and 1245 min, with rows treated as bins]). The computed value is -0.19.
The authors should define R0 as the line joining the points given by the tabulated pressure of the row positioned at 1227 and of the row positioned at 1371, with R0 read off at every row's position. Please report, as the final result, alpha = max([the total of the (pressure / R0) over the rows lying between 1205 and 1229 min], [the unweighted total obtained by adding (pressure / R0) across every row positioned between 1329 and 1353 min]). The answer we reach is 6.24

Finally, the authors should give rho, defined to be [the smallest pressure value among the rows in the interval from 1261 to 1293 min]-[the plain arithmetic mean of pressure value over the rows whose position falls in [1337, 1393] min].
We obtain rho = -1.1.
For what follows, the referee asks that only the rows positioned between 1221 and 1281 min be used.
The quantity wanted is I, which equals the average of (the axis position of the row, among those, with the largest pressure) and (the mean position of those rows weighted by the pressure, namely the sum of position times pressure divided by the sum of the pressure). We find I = 1246.9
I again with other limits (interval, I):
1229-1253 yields 1242.0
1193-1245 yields 1231.0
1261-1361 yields 1322.3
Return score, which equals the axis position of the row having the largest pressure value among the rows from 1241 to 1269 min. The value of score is 1243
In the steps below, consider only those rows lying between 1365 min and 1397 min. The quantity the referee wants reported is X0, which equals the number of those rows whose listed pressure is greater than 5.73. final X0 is 0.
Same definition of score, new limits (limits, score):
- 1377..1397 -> 1391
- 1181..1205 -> 1199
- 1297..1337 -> 1335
